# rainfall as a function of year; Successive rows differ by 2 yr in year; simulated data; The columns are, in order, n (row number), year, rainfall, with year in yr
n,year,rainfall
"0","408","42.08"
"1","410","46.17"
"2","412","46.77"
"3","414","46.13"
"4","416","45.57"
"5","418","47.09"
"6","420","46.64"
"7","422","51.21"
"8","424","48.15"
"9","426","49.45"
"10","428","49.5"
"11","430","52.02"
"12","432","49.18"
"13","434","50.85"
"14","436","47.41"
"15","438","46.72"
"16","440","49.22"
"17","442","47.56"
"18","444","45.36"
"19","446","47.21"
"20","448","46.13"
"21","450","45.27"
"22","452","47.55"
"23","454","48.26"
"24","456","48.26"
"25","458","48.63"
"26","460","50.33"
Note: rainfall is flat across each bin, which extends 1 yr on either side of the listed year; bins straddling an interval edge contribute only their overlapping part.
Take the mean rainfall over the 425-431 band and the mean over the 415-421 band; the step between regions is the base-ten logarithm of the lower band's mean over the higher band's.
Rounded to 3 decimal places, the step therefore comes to -0.035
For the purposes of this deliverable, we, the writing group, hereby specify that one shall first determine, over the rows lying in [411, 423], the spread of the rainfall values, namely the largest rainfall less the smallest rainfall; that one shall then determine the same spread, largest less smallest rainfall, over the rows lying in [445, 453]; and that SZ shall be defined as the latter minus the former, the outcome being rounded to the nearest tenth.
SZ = -3.4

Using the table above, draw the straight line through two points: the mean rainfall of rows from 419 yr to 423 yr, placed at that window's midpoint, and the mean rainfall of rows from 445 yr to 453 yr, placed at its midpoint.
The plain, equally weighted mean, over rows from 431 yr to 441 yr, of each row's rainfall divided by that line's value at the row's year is 1.02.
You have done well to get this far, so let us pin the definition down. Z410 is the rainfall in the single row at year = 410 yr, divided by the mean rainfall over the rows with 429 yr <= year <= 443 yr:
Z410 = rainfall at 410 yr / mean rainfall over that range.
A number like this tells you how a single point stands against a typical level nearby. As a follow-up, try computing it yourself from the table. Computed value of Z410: 0.94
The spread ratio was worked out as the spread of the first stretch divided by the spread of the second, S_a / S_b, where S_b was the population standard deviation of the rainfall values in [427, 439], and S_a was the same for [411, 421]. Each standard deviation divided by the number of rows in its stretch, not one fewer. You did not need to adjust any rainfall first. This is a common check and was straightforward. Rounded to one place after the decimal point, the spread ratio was 0.3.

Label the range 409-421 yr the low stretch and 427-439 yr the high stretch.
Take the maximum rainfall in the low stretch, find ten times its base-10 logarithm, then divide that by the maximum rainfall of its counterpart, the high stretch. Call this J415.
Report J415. 0.322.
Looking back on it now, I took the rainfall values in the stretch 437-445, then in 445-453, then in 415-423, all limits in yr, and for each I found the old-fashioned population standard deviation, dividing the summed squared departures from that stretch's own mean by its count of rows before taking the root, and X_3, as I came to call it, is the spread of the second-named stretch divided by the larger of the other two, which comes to 0.42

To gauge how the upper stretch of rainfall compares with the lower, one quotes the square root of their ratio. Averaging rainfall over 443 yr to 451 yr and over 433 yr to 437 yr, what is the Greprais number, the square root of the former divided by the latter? 0.97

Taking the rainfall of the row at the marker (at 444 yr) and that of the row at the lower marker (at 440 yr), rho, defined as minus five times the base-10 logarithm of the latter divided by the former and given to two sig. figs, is -0.18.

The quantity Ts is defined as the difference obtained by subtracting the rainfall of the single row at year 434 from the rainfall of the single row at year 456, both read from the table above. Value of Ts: -2.6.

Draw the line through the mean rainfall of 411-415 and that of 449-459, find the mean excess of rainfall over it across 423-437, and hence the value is 2.6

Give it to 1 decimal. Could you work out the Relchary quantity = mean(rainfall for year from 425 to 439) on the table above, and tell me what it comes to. 49.3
